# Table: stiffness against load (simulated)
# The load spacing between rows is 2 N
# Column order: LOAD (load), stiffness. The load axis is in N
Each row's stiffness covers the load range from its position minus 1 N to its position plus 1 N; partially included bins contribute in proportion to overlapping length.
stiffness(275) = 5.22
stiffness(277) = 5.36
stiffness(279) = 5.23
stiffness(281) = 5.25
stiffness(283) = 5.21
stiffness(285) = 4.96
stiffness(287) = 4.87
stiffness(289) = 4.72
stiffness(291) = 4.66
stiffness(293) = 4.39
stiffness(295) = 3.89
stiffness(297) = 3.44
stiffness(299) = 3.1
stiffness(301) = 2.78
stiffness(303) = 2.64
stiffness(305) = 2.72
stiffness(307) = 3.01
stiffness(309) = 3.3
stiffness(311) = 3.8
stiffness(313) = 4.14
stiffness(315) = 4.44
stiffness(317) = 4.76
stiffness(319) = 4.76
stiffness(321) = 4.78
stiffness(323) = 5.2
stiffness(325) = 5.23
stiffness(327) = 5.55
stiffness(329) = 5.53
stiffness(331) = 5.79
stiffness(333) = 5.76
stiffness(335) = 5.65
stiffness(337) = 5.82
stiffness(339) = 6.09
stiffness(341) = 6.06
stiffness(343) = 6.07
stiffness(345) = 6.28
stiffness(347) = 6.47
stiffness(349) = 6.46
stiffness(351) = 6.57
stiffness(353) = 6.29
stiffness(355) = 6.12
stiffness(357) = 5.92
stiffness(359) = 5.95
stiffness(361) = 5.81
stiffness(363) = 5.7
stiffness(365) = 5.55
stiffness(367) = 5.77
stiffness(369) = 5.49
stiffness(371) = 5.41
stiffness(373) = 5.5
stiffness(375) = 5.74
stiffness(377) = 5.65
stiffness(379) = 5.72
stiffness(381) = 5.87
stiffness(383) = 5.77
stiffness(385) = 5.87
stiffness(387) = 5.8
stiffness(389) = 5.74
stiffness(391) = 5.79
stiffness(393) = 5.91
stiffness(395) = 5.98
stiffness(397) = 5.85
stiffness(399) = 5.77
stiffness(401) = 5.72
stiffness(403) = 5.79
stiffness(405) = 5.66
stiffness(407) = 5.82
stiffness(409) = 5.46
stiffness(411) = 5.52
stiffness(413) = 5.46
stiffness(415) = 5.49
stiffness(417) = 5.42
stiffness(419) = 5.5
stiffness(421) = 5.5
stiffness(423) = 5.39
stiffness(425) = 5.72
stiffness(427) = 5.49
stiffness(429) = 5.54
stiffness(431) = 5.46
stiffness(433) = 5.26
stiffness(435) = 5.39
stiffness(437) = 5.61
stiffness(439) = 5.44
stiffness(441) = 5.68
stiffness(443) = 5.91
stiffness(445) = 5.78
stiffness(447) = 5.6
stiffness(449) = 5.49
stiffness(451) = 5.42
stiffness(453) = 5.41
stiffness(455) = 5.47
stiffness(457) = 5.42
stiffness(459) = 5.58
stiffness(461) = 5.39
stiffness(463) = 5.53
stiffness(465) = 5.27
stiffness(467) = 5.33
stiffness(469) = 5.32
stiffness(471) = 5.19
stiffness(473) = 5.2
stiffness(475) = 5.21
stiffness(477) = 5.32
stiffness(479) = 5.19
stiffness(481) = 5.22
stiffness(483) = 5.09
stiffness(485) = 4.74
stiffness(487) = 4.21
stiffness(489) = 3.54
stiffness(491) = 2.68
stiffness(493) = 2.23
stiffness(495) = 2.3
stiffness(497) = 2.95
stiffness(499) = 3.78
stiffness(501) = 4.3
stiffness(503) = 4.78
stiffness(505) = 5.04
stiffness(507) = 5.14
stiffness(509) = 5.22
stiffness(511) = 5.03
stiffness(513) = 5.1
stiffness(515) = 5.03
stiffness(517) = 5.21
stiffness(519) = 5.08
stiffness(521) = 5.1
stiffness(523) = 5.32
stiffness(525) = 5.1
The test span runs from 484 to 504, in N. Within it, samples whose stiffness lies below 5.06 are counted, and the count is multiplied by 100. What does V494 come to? 1000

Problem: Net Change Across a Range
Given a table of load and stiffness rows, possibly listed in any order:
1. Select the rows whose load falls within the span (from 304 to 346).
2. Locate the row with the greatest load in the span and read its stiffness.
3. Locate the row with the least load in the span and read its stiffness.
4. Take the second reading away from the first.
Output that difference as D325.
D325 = 3.56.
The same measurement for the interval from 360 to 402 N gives -0.09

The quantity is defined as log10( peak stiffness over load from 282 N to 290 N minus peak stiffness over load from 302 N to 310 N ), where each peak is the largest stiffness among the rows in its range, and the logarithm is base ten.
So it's 0.3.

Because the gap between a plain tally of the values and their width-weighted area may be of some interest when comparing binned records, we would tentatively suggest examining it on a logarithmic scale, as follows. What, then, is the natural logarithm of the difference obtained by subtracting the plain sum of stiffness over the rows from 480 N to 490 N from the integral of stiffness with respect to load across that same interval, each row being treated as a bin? 3.13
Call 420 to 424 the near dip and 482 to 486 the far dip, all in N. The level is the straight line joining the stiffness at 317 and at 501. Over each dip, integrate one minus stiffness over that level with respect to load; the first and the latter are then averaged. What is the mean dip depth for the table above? -0.7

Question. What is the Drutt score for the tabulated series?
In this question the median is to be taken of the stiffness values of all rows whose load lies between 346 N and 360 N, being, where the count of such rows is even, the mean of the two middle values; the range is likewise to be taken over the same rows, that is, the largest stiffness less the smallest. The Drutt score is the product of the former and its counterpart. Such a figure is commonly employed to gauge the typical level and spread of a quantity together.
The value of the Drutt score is 4.1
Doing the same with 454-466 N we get 1.7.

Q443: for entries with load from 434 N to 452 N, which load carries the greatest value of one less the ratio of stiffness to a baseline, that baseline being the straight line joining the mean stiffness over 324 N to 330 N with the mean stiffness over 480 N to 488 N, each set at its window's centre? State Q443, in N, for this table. 435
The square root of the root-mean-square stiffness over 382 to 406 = 2.41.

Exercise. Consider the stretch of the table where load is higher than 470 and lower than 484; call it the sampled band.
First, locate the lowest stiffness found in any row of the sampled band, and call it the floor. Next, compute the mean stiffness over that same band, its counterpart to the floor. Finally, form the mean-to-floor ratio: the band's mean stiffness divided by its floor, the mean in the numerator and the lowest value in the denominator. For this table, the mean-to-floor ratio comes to 1.02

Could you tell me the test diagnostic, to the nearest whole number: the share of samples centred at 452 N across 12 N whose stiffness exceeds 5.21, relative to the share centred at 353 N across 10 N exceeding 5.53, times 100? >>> 100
